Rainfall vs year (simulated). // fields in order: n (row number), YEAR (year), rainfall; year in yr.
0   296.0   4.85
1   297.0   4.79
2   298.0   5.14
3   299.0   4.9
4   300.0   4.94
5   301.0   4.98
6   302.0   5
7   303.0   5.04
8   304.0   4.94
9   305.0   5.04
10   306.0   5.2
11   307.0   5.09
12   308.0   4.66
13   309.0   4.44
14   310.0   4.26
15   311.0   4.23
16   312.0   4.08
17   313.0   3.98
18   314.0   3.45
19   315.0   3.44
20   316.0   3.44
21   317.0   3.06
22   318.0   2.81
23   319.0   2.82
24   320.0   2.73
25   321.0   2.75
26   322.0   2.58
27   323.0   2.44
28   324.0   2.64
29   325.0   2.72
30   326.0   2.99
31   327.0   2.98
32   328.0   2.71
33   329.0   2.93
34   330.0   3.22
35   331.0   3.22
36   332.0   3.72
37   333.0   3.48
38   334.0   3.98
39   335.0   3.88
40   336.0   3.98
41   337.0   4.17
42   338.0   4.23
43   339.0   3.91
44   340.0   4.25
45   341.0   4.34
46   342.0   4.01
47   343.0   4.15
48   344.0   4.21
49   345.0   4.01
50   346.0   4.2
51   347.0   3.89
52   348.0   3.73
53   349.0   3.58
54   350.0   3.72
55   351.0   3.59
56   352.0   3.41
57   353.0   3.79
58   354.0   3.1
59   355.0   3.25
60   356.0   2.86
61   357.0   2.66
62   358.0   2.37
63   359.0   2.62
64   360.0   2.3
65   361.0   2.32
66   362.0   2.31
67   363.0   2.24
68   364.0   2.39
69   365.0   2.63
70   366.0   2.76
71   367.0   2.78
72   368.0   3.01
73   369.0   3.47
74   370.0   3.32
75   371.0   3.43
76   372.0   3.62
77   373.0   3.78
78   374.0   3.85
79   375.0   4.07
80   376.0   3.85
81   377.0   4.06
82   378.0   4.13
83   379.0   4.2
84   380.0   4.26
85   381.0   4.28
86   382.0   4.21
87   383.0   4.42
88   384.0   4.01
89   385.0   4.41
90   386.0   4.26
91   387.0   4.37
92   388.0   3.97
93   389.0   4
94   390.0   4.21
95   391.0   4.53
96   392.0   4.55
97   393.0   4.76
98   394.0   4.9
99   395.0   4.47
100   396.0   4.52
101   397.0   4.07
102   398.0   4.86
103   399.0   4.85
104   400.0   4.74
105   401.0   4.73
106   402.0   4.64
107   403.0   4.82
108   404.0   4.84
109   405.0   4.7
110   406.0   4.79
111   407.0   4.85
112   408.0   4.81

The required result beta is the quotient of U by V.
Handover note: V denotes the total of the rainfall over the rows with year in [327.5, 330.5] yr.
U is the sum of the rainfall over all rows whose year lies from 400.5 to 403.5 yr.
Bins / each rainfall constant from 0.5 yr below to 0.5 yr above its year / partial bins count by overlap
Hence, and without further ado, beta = 1.6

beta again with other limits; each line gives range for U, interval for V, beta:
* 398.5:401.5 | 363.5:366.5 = 1.8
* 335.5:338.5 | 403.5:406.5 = 0.9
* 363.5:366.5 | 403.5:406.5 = 0.5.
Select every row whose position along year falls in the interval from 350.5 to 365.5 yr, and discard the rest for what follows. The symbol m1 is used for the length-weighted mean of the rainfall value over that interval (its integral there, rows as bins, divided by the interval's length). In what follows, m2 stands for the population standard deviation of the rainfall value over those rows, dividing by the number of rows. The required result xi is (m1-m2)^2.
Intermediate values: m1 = 2.8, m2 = 0.50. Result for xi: 5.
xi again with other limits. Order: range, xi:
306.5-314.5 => 15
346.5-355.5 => 11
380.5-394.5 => 17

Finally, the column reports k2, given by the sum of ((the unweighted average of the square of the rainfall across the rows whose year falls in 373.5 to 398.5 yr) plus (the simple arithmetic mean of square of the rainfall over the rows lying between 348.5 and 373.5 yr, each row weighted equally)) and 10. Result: 38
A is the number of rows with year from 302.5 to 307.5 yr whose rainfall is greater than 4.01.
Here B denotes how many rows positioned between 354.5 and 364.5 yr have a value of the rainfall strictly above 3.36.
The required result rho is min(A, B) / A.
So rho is 0.00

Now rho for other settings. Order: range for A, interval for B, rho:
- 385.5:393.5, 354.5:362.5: 0.00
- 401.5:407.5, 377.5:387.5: 1.00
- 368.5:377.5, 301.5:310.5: 1.00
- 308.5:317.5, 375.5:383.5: 1.00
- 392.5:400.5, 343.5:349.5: 0.75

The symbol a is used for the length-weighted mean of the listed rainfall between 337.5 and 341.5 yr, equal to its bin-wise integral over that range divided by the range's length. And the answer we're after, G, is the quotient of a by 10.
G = 0.418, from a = 4.18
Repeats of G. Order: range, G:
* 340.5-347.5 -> 0.412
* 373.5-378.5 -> 0.399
